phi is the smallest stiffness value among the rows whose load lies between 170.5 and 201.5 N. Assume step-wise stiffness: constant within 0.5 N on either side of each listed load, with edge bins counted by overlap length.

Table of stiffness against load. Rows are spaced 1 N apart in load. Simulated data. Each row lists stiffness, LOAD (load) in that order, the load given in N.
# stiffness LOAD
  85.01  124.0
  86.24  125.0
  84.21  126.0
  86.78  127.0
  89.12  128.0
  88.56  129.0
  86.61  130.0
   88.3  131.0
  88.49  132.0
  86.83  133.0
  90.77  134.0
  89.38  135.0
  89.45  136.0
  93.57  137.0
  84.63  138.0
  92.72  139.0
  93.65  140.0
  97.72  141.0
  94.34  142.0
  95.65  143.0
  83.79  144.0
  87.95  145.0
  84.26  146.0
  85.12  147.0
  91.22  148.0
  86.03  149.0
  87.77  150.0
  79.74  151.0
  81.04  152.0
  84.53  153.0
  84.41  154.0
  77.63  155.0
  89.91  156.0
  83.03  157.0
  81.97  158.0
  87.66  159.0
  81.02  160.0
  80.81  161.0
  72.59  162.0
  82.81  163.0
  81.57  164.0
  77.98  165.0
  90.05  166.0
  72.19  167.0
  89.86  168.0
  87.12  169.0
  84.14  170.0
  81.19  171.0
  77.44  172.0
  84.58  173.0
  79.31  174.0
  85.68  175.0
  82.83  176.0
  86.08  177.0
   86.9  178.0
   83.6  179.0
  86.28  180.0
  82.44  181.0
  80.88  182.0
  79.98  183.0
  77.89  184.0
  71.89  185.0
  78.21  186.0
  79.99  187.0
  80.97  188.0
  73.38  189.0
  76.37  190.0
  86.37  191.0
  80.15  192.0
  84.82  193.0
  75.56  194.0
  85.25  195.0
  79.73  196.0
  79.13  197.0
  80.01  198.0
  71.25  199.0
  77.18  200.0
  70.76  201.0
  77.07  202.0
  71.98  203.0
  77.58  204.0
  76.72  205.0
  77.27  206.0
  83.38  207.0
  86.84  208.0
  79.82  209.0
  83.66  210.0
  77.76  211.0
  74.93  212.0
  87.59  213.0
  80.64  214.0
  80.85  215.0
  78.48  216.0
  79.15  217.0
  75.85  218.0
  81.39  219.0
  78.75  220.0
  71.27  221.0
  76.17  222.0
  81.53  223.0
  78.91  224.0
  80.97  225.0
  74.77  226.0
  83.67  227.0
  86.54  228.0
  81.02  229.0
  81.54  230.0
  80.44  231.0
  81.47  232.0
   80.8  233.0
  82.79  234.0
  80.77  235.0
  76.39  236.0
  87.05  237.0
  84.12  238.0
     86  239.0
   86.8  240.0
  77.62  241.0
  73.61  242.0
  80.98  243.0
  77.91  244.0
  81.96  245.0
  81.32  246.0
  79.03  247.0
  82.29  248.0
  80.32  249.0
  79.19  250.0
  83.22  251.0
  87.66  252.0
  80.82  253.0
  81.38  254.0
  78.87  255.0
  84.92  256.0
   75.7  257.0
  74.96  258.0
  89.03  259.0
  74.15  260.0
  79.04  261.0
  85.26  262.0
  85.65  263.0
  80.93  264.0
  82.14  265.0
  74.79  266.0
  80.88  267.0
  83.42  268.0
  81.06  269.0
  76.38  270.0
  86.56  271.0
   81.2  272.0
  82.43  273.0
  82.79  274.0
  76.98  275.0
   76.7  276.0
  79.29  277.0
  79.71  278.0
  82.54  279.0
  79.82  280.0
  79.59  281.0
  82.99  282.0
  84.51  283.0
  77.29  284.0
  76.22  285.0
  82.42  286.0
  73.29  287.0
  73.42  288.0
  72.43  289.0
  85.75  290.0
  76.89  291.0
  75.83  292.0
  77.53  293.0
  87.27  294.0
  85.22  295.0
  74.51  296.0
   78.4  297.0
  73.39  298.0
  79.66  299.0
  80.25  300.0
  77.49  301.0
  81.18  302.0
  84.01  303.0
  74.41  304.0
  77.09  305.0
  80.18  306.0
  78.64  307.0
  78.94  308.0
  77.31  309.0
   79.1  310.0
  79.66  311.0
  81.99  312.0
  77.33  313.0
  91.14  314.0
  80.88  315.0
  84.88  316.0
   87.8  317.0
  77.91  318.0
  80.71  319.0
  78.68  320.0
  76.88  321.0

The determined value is 70.76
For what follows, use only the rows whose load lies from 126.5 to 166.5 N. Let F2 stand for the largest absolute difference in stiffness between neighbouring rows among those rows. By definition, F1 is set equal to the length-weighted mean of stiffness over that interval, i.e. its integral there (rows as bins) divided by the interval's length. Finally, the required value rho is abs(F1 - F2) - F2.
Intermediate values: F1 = 86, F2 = 12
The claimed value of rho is 62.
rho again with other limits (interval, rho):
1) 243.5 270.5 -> 51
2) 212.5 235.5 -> 62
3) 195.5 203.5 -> 58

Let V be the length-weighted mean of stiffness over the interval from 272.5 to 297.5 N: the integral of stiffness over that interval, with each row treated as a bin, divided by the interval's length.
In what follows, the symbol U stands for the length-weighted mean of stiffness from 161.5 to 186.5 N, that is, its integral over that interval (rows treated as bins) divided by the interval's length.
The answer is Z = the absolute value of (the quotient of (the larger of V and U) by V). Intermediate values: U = 81.7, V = 79.4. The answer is 1.03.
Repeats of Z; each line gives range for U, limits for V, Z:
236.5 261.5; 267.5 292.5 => 1.02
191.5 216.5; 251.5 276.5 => 1.00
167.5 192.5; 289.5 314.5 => 1.03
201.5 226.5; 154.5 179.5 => 1.00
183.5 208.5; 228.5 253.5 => 1.00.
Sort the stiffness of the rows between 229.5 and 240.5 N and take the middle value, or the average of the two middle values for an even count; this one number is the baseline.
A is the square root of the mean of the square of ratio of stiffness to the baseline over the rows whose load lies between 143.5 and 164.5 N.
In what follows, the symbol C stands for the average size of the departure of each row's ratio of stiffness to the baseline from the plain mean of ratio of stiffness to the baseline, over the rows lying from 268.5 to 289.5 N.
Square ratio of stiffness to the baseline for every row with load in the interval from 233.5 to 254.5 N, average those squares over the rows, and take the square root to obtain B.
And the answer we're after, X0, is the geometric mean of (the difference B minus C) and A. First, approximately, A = 1.03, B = 1.00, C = 0.0382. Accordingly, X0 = 0.99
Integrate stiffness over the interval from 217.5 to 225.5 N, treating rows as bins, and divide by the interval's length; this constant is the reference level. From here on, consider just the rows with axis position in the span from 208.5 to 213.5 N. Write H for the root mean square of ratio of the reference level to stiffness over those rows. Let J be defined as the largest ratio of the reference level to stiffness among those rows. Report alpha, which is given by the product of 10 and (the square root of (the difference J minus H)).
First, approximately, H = 0.97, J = 1.04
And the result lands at 2.66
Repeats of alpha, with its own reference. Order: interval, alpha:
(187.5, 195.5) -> 2.96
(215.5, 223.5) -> 3.00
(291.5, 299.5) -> 2.65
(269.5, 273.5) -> 2.51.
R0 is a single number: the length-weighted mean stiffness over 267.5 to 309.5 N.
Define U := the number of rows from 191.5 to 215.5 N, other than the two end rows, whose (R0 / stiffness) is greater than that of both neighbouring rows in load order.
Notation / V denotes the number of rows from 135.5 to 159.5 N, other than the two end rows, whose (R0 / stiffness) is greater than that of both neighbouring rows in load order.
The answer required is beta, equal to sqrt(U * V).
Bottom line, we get 8.5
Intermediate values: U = 9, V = 8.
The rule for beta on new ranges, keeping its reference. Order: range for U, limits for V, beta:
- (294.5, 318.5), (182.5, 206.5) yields 8.5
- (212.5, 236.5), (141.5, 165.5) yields 7.9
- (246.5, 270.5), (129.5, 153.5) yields 7.5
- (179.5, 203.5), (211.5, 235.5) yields 7.9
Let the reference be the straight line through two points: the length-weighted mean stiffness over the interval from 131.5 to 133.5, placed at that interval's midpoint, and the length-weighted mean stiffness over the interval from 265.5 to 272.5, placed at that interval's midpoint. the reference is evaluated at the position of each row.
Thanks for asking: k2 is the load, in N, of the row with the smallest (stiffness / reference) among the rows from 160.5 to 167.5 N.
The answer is 167.0 N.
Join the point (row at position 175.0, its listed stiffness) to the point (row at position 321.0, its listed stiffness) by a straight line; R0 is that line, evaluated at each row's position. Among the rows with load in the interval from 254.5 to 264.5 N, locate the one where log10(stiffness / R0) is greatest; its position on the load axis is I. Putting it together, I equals 259.0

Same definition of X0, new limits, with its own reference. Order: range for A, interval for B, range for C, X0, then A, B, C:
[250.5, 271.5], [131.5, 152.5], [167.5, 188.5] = 1.02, 1.00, 1.09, 0.0406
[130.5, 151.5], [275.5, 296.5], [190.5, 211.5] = 1.01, 1.09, 0.97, 0.0449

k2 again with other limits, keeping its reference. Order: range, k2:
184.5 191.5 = 185.0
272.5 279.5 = 276.0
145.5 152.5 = 151.0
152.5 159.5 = 155.0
